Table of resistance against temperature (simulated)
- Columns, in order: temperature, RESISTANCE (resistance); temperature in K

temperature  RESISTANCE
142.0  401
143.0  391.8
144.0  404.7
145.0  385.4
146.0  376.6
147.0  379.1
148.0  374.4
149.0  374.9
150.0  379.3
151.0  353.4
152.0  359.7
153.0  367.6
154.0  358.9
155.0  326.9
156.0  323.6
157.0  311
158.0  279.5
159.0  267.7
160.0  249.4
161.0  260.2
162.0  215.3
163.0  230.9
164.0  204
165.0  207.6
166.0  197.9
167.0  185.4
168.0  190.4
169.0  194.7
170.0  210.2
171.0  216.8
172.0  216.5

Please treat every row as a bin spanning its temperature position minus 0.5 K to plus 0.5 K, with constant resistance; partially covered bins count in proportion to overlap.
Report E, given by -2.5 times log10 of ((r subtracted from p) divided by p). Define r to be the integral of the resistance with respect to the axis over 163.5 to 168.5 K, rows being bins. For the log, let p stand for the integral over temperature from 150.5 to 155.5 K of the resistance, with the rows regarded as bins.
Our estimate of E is 0.9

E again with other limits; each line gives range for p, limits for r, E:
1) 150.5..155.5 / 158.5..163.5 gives 1.3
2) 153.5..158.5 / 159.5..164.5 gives 1.4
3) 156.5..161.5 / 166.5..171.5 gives 1.4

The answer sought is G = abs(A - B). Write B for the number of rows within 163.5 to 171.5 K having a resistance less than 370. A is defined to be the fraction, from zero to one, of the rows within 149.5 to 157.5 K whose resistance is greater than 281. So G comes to 7.0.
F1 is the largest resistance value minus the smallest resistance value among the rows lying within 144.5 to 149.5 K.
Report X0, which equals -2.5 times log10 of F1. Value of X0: -2.6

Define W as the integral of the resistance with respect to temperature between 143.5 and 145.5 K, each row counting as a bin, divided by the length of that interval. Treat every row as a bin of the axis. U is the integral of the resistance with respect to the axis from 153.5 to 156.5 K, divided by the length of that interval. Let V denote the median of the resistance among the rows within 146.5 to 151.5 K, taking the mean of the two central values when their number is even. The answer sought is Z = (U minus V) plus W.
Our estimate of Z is 357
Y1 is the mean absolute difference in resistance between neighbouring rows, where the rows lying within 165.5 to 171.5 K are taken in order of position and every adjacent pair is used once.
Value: 9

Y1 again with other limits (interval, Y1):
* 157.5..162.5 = 21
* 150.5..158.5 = 15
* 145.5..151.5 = 8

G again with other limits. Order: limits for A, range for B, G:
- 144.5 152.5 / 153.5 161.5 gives 7.0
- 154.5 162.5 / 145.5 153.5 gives 2.6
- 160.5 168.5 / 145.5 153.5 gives 3.0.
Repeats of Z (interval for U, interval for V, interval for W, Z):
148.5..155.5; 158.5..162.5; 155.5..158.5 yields 410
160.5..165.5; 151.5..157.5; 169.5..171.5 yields 94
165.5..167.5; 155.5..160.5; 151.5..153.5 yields 276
